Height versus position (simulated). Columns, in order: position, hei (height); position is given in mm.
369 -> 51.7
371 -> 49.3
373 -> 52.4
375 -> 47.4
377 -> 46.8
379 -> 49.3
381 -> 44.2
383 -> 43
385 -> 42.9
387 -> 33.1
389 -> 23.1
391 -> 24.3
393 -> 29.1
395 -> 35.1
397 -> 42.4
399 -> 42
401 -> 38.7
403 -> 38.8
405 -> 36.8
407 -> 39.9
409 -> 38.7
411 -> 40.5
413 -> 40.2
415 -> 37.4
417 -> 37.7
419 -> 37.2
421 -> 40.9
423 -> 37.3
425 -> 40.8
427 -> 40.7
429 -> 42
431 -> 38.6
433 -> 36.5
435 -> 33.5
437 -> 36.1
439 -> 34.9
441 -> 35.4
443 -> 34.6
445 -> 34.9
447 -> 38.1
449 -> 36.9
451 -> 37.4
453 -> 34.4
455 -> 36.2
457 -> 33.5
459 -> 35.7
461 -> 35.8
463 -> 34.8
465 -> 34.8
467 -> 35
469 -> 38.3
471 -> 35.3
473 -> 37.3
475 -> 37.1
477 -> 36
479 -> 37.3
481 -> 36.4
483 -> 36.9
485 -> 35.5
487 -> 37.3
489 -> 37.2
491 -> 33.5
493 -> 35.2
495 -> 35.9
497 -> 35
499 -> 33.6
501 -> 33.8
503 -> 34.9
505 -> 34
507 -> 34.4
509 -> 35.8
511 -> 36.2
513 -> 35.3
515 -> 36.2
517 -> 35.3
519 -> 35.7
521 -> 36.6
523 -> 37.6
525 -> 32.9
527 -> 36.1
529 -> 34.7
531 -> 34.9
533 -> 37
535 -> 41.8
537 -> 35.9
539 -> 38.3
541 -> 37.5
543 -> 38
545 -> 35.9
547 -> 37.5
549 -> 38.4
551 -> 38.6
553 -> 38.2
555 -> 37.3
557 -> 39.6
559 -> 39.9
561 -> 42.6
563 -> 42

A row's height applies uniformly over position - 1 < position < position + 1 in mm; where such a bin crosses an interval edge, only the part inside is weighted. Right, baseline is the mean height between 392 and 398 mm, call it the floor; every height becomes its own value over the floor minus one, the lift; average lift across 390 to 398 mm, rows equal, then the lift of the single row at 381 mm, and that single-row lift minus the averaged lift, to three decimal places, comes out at 0.323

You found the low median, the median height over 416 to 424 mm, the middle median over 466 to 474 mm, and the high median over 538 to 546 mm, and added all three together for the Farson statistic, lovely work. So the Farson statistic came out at 112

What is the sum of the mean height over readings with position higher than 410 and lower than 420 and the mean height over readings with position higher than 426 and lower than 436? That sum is 76.9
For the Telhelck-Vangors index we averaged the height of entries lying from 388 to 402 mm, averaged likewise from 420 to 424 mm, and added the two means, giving 73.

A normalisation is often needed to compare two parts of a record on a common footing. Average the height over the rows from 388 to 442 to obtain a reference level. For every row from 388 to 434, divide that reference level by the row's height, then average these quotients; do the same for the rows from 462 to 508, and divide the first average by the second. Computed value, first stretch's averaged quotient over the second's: 0.977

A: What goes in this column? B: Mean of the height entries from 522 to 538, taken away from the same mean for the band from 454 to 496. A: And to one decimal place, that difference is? -0.4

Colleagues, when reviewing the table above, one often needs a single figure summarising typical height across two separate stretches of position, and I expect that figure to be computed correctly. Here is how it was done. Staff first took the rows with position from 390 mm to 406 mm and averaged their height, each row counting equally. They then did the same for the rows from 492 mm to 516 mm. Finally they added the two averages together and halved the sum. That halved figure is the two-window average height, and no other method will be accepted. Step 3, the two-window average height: 35.5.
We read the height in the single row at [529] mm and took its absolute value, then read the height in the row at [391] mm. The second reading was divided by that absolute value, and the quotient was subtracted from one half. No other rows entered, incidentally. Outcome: -0.20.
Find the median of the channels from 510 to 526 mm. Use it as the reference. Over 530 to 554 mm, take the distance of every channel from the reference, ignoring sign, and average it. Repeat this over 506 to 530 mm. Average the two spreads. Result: 1.4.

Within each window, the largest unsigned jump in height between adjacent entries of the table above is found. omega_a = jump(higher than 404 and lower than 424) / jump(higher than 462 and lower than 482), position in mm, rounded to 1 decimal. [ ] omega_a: 1.1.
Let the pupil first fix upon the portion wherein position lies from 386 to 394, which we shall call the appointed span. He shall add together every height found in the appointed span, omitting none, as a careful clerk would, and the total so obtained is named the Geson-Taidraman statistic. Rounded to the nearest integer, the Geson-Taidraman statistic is 110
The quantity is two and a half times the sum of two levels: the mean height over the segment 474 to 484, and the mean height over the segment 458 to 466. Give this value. 180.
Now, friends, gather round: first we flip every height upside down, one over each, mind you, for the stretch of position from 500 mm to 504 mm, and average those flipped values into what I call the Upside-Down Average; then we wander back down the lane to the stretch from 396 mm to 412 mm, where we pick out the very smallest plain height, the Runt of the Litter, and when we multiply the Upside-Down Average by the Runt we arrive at 1.07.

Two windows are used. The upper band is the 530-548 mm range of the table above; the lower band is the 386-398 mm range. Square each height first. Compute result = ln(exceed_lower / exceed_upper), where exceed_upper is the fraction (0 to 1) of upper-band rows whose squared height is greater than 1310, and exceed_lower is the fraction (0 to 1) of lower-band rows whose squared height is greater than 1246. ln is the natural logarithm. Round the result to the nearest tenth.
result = -1.4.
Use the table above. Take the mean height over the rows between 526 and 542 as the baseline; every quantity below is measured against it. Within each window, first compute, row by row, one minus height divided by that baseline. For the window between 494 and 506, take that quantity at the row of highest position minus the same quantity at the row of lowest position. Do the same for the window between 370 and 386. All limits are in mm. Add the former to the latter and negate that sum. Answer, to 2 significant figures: -0.22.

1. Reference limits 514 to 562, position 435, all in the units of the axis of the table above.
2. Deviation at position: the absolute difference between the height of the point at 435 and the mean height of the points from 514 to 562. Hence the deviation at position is 3.9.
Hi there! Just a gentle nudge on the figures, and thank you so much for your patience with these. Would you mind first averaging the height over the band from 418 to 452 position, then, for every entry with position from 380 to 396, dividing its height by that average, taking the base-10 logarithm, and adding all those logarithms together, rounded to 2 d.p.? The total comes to -0.39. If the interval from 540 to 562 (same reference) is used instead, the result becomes 0.13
